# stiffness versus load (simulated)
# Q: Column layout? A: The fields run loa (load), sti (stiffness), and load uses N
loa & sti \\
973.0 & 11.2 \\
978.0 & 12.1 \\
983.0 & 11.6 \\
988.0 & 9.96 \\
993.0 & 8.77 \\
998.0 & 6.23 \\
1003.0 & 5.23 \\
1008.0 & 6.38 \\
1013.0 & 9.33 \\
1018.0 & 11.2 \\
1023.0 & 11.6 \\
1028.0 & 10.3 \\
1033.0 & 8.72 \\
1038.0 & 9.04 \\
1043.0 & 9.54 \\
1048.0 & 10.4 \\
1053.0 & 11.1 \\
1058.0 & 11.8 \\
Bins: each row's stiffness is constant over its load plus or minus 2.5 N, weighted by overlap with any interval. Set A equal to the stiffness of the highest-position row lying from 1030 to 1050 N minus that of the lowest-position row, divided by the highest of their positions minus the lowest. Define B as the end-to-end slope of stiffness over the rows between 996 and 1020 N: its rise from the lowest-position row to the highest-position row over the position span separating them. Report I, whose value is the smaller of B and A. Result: 0.11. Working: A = 0.11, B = 0.25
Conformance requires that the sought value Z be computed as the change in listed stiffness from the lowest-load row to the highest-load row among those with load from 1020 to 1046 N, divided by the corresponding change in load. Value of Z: -0.10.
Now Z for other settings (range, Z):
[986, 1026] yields 0.05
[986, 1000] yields -0.37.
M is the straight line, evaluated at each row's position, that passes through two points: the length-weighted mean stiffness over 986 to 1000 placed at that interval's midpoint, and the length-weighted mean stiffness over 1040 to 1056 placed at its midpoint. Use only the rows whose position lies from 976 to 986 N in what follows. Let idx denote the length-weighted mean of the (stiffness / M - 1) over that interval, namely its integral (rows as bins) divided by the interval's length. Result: 0.49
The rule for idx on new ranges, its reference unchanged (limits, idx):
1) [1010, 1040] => 0.05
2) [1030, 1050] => -0.06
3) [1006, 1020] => -0.01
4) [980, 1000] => 0.14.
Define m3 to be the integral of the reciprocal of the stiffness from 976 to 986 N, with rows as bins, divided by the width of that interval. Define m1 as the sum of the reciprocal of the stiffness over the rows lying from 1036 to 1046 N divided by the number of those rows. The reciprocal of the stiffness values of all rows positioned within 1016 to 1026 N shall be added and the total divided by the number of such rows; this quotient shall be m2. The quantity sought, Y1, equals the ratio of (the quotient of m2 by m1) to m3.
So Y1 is 9.5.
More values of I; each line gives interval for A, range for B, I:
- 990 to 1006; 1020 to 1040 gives -0.35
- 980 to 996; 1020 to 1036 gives -0.29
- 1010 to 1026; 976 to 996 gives -0.22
